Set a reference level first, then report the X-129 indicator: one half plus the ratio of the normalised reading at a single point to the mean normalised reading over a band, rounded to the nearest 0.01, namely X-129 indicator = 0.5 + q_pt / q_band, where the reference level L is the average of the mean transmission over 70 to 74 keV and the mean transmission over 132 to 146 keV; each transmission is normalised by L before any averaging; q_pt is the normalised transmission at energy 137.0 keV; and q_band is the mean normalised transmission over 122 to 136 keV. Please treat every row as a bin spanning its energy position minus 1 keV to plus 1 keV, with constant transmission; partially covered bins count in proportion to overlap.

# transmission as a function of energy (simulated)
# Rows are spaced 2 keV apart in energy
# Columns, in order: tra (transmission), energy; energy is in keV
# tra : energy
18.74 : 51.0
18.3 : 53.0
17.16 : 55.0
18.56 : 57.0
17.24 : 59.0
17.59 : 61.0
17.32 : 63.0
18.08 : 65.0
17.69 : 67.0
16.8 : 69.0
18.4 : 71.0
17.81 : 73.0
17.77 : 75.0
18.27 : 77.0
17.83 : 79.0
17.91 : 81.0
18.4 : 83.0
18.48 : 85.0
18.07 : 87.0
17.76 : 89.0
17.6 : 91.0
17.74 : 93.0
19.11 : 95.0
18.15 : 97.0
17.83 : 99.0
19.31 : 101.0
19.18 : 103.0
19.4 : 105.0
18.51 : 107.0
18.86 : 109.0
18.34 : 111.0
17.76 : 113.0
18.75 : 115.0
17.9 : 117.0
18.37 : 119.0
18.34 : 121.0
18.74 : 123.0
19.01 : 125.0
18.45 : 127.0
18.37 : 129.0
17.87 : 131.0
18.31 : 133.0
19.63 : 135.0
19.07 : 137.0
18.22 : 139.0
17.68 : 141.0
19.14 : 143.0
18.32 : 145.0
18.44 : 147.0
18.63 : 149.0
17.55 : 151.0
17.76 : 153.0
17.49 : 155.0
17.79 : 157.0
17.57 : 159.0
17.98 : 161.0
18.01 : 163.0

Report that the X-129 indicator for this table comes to 1.52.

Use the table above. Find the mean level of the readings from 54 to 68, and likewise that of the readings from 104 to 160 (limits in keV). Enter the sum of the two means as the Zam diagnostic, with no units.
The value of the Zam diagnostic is 36.0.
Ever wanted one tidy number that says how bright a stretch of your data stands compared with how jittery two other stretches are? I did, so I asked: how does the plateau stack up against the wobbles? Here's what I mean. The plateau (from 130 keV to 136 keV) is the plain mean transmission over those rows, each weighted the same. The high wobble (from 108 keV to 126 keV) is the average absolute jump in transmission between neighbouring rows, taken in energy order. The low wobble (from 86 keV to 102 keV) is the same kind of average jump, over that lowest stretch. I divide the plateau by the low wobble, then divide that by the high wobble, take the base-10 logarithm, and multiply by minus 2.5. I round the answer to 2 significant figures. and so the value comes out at -4.3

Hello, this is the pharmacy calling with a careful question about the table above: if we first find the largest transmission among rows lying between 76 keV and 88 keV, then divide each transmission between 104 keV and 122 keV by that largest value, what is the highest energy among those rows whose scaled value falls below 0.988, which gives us 117.0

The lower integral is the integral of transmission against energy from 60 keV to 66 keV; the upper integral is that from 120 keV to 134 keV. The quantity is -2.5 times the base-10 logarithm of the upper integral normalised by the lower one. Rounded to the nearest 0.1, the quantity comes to -1.0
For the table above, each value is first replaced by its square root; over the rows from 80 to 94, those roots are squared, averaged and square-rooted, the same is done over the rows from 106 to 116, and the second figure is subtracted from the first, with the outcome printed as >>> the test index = -0.053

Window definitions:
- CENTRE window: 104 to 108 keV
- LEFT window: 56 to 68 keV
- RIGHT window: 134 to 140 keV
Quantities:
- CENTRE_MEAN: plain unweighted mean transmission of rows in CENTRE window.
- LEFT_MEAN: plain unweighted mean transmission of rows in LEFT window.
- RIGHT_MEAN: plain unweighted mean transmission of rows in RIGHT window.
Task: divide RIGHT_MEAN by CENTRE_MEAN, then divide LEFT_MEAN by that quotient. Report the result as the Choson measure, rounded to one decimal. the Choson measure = 17.7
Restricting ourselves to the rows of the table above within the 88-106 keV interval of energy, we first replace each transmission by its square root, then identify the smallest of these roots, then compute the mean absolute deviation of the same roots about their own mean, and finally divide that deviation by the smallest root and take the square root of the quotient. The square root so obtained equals 0.140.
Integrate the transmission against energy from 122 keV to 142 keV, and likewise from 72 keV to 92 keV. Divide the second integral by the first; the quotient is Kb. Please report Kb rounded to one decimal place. 1.0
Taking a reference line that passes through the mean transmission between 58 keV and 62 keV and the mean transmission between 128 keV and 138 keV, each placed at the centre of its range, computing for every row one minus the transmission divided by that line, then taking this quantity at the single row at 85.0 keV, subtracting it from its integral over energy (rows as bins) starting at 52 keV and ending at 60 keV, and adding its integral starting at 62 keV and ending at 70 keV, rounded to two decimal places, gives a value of -0.16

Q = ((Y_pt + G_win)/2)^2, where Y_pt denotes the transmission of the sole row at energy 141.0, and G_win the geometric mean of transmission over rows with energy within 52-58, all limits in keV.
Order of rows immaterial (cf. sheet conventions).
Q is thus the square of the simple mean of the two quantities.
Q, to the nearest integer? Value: 318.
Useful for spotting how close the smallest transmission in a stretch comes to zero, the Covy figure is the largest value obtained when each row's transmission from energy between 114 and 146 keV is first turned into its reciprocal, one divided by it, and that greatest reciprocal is 0.0566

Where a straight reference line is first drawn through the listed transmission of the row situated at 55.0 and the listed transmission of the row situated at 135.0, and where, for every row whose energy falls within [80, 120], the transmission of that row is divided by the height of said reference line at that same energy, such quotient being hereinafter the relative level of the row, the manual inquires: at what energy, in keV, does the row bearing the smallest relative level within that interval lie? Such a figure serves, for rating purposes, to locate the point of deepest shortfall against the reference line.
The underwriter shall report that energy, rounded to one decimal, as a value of 113.0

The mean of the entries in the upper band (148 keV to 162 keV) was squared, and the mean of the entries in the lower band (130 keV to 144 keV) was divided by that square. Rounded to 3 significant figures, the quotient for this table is 0.0584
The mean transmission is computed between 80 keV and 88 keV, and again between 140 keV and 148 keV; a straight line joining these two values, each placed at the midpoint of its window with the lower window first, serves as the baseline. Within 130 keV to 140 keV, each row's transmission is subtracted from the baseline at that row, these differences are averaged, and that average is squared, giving 0.064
